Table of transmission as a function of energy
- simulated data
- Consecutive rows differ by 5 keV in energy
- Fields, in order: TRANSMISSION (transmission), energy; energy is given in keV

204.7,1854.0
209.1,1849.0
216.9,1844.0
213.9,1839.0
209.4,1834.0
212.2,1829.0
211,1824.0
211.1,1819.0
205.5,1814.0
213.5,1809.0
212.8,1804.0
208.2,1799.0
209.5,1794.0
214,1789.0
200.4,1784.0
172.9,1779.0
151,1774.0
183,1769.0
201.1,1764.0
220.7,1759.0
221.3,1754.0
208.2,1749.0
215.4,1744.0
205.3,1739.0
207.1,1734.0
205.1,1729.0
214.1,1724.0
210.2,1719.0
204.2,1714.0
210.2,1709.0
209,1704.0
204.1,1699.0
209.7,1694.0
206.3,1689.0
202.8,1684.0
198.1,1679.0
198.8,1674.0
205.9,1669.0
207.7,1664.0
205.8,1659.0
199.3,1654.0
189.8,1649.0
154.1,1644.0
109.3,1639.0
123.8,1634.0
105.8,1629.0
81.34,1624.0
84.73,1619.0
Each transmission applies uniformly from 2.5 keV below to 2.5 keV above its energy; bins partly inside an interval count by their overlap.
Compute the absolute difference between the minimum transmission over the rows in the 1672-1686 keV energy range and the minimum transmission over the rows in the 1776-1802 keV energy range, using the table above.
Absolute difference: 25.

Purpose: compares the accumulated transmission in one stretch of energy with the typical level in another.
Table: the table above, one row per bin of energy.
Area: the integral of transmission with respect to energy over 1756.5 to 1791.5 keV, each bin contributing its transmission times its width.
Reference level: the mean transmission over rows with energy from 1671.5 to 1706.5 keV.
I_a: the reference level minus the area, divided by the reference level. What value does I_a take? -32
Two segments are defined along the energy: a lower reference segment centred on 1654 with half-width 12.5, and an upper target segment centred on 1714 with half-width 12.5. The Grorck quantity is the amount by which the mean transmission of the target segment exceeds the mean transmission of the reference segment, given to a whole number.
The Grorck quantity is 18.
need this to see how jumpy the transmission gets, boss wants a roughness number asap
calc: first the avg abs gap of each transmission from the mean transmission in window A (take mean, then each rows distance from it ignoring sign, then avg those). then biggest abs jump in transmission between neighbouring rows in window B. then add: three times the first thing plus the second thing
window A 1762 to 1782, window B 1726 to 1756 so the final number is 58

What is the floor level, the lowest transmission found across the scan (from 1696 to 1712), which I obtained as 204.1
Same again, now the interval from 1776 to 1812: 172.9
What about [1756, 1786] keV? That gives 151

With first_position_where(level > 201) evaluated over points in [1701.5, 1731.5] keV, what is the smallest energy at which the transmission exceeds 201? 1704.0 keV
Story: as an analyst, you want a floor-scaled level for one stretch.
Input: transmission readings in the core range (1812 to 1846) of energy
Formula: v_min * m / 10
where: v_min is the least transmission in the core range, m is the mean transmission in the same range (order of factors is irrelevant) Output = 4345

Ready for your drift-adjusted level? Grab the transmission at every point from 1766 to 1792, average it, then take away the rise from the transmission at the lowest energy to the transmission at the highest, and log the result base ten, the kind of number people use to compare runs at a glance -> 2.19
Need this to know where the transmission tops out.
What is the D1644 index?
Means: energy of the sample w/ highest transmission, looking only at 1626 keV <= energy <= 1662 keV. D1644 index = 1659.0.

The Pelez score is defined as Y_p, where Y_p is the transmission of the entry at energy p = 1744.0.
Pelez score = 215.4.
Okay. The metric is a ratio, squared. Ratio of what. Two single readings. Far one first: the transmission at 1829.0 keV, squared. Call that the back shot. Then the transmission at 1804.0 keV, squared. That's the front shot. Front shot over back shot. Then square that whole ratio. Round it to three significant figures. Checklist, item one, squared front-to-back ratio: 1.01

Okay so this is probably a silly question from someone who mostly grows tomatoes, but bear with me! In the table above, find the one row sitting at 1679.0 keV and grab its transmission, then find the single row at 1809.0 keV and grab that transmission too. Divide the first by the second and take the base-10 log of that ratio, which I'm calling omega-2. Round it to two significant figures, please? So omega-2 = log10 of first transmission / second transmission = -0.033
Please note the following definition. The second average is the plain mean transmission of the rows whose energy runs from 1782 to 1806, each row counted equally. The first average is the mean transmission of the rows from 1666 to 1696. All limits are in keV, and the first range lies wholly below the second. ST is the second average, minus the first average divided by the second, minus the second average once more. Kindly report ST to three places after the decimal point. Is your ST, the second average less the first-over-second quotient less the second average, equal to -0.974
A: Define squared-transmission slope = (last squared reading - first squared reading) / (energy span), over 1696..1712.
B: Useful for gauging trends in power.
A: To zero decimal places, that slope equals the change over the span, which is 253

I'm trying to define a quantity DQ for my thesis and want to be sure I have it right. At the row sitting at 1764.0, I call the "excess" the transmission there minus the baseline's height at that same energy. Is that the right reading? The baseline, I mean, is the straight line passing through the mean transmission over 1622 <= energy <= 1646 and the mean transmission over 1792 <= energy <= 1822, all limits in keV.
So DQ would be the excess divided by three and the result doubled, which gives 10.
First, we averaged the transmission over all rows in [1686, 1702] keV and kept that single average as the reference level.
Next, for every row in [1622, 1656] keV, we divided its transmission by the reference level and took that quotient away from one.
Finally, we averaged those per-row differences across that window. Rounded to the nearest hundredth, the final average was 0.33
